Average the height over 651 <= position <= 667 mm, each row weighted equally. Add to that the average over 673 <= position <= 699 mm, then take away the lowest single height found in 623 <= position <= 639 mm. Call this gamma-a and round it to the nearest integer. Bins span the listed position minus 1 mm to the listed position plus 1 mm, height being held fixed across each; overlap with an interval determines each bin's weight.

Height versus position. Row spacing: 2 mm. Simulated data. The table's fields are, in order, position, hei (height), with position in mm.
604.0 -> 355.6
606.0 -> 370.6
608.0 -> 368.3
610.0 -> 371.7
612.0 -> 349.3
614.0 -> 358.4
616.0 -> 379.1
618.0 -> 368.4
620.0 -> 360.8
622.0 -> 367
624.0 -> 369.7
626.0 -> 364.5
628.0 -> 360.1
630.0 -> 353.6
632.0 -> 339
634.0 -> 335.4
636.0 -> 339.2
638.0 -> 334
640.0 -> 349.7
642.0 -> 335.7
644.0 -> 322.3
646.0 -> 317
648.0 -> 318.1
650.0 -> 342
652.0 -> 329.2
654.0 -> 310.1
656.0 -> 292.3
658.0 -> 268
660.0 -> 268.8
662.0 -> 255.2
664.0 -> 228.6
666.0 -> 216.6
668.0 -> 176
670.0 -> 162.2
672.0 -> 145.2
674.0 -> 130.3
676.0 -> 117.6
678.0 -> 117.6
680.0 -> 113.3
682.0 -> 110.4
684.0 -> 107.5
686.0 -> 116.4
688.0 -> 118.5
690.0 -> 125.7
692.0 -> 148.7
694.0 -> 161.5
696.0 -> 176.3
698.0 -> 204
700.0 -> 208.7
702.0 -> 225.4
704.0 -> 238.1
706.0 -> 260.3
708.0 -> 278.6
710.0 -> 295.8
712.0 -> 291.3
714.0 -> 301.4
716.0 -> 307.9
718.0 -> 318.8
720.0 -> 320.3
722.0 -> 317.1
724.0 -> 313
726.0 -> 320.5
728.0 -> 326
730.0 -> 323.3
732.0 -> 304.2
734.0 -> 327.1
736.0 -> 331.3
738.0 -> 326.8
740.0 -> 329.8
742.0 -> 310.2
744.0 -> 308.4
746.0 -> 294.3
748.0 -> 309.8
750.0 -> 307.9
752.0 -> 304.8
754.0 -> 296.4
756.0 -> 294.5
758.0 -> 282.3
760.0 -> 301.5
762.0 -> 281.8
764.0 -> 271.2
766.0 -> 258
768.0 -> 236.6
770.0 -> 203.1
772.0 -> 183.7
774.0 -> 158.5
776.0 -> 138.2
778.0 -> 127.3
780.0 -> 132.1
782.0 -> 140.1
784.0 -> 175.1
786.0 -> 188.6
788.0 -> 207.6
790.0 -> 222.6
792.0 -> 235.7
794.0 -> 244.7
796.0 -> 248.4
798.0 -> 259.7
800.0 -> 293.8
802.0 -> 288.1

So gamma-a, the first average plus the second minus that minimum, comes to 72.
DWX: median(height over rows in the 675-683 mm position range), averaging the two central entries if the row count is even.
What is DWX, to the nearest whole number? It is 115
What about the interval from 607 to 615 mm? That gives 363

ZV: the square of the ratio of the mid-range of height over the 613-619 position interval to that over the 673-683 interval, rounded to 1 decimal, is 9.4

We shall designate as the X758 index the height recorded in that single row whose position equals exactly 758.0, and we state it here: 282.3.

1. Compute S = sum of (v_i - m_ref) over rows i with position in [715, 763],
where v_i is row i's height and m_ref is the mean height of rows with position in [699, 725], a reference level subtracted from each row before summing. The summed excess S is 670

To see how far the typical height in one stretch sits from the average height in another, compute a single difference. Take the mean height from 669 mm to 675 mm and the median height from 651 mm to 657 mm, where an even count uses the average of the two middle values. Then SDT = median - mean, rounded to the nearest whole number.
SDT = 164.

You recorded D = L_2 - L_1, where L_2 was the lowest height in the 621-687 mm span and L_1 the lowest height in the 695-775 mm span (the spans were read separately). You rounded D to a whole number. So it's -51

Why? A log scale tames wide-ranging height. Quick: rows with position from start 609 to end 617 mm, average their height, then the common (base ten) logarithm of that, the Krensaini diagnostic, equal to 2.6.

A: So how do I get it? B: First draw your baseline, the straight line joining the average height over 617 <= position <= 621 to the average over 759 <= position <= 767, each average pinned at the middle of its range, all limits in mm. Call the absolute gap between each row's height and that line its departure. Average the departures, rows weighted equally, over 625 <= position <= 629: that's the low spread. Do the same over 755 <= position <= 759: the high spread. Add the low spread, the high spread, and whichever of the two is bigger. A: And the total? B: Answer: 16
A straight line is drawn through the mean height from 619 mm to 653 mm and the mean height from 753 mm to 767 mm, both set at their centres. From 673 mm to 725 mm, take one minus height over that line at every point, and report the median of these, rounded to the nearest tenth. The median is 0.3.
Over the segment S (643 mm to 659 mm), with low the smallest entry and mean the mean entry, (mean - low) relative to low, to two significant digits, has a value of 0.17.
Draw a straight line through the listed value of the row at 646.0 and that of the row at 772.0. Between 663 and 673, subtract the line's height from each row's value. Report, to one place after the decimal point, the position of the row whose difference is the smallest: 672.0 mm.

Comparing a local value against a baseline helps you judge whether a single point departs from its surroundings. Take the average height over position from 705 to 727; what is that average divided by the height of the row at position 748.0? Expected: 0.98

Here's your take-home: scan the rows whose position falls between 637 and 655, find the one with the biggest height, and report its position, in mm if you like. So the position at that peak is 640.0 mm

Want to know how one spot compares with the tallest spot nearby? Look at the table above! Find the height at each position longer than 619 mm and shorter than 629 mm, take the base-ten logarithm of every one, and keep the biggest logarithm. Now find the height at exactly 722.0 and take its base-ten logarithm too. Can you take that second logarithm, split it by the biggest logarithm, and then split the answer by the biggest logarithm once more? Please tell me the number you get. 0.379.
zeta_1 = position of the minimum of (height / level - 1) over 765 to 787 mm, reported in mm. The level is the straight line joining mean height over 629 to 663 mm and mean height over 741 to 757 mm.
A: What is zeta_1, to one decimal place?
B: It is 778.0 mm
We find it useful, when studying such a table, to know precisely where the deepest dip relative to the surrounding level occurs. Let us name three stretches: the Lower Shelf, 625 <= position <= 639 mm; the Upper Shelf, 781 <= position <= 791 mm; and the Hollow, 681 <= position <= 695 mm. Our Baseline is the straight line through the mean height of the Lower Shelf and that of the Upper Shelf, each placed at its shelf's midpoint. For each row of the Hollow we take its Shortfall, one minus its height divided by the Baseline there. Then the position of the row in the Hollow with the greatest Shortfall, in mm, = 684.0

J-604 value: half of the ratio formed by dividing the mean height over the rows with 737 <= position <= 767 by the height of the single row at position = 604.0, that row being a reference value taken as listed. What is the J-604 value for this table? 0.42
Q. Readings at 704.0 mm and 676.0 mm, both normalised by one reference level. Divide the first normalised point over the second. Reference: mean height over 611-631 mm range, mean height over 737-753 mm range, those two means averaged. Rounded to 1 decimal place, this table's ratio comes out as 2.0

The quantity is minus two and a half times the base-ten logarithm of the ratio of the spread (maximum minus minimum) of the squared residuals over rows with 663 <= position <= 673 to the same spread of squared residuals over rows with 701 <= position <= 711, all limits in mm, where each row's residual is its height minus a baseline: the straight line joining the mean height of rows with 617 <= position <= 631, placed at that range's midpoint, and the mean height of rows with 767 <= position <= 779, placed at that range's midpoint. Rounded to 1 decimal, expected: -2.5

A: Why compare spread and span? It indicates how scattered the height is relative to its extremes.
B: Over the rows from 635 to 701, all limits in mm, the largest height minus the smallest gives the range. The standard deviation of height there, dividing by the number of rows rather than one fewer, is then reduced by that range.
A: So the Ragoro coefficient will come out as -155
